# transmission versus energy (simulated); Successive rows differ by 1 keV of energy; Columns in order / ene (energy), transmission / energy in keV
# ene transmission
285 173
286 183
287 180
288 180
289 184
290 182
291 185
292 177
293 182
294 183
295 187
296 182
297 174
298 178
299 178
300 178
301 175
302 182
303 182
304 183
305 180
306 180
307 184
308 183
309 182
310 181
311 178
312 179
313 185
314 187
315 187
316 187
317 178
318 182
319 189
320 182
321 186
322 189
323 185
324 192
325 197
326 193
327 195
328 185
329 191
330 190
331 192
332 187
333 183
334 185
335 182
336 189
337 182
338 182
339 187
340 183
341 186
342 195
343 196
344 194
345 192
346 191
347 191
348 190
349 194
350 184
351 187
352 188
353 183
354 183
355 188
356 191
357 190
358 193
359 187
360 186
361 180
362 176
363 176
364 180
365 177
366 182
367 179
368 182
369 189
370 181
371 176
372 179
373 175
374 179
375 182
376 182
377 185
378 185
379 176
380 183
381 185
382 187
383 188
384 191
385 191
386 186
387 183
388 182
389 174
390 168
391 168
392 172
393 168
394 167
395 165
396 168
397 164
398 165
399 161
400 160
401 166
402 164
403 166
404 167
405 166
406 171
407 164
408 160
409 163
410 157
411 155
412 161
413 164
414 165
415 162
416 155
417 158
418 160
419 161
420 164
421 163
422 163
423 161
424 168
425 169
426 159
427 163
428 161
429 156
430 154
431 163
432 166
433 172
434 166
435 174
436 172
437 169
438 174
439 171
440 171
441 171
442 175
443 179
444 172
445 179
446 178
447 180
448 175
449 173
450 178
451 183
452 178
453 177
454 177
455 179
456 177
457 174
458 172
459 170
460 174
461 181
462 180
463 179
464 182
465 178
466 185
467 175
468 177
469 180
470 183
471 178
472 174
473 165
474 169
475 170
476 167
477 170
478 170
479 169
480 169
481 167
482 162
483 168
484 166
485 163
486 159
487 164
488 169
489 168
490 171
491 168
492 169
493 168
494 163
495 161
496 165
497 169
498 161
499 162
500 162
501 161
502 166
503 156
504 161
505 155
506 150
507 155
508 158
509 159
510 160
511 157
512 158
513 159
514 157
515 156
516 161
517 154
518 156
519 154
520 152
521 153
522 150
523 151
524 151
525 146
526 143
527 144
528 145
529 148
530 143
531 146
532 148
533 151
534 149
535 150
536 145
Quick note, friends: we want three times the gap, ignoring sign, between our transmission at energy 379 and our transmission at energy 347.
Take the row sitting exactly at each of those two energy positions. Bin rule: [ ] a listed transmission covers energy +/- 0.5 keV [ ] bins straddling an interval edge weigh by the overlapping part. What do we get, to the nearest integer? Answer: 45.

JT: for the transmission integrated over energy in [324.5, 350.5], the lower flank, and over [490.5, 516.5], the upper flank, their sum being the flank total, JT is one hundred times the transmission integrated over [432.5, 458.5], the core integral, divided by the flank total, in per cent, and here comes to 50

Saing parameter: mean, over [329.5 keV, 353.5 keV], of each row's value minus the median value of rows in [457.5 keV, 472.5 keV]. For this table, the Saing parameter 10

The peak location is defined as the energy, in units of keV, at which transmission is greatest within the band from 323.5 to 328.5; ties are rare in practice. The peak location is 325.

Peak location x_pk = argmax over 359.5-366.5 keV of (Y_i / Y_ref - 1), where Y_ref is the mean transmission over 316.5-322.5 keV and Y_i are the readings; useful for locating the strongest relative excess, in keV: 360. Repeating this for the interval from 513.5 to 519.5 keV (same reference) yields 516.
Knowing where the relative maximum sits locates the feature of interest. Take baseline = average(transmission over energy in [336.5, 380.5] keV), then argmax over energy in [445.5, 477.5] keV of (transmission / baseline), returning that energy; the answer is 466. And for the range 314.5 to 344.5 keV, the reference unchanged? 325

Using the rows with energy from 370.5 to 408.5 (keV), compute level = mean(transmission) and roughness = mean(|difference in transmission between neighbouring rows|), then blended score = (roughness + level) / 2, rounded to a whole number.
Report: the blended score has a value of 89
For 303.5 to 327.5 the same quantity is 94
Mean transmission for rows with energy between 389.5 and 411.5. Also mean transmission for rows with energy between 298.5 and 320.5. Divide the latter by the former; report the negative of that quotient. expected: -1.10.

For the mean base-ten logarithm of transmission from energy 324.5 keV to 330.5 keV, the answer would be 2.28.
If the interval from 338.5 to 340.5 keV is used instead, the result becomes 2.27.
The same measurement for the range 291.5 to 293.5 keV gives 2.25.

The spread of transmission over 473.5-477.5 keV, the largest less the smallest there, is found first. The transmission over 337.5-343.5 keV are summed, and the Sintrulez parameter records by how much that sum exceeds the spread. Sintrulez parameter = 1126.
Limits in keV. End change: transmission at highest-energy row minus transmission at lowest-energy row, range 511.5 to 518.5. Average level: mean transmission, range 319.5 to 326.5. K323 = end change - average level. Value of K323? -191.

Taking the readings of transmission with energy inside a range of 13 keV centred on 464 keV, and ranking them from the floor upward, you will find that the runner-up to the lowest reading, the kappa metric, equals 172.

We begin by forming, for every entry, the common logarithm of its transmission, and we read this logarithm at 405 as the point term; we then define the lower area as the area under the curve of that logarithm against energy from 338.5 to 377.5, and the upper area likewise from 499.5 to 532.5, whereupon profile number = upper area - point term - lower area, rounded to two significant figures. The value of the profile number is -18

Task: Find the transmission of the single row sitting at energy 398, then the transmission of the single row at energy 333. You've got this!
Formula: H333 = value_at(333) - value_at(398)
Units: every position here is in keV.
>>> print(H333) 18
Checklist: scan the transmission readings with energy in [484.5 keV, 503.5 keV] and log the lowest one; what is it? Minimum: 156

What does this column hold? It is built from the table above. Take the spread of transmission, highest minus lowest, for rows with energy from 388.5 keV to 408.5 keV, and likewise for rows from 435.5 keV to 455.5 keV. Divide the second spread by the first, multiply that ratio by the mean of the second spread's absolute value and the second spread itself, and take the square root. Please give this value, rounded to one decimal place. 3.7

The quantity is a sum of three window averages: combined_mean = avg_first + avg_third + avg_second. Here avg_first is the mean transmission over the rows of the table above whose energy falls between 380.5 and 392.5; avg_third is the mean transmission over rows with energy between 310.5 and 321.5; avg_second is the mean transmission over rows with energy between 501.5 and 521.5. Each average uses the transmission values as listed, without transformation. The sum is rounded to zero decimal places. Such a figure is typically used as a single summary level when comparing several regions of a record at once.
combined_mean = 522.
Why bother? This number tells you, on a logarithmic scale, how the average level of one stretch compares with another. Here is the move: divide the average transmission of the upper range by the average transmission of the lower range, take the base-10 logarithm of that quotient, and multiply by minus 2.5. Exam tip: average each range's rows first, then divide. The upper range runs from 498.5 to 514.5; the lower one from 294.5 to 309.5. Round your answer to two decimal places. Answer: 0.14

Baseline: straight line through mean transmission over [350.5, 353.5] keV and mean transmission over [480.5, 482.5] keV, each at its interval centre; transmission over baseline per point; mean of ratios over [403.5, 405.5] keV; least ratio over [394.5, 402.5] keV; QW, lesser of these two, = 0.90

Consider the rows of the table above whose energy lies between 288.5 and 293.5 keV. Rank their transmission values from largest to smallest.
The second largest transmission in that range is 184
